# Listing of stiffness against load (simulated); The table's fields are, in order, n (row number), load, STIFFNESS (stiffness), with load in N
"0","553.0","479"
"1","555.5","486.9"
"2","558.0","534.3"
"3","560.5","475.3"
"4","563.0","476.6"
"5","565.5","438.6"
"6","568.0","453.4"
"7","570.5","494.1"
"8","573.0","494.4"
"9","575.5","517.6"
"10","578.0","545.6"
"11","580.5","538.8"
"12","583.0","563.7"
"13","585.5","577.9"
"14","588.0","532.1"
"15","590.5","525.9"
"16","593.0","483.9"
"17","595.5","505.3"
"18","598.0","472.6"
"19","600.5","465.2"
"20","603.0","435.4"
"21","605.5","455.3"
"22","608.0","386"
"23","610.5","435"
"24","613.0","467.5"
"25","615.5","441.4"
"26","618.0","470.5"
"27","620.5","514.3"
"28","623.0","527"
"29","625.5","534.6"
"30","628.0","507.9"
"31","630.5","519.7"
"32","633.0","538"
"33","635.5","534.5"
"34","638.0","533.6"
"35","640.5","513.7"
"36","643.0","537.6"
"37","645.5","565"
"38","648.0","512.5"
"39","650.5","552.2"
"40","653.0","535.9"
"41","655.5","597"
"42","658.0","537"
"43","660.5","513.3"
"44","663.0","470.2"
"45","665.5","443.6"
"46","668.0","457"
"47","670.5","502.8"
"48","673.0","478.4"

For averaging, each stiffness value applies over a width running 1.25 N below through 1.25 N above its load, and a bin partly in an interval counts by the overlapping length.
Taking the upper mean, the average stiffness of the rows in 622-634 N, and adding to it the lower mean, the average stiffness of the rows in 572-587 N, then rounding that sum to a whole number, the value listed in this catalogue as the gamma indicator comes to 1065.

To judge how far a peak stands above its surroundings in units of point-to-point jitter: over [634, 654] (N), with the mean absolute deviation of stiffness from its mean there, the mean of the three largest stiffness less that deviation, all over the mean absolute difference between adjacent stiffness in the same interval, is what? 20.9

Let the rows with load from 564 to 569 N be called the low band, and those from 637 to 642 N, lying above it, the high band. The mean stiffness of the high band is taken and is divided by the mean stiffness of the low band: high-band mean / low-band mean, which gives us 1.17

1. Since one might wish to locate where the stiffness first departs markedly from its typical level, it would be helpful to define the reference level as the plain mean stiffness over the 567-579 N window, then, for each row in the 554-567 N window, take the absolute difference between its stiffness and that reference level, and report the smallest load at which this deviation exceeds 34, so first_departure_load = 565.5 N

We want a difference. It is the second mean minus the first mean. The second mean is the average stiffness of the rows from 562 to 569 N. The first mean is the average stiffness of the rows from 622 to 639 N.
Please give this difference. -72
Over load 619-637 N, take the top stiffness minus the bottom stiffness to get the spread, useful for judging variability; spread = 30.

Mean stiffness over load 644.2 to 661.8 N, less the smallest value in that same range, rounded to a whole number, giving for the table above 32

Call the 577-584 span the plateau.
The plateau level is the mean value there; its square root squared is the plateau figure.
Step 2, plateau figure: 549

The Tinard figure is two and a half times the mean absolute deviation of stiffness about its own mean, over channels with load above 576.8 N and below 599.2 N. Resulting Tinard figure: 68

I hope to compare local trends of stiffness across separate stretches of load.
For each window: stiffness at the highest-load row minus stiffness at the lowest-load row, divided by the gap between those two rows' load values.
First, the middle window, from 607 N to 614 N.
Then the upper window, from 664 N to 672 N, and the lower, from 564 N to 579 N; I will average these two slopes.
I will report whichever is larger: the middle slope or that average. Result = 16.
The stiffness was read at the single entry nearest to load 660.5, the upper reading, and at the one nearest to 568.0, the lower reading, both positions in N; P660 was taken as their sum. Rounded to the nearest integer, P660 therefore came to 967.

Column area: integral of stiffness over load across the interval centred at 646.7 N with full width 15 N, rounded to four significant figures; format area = 8042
